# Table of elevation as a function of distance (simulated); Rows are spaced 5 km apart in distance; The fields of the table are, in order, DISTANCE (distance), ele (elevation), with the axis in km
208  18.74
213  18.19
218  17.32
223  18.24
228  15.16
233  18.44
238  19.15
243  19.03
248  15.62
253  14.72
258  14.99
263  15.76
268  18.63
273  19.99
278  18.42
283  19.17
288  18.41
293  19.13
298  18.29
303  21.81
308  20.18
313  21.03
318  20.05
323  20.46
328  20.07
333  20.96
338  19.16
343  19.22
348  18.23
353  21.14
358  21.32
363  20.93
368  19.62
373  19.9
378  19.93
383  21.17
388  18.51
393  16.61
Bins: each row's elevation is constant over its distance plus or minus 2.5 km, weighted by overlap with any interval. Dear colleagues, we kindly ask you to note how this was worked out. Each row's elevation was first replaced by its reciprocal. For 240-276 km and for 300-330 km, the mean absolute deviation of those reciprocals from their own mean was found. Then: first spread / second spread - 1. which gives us 4.2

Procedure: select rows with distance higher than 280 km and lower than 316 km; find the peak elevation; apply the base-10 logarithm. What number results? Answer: 1.34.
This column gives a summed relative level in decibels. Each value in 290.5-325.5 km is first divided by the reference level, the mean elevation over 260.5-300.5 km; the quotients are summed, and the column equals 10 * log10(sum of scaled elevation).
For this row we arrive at 9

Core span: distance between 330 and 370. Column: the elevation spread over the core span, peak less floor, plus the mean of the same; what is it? 23.2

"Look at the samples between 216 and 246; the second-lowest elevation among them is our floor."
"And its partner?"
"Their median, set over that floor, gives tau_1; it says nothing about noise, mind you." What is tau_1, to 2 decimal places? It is 1.06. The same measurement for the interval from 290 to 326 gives 1.05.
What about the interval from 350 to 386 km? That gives 1.05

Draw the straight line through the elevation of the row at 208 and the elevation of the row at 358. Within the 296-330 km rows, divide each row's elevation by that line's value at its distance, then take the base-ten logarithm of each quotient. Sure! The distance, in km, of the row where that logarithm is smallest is 298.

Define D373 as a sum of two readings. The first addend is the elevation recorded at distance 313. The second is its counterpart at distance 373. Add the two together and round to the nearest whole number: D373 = 41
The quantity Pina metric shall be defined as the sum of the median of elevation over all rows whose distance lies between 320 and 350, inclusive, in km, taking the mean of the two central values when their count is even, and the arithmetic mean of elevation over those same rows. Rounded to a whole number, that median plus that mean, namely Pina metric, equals 39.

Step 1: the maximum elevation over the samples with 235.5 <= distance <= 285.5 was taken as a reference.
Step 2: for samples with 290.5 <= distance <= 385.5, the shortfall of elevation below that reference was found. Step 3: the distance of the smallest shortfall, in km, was 303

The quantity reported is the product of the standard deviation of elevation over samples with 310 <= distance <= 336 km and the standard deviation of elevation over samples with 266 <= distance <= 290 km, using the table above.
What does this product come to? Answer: 0.3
